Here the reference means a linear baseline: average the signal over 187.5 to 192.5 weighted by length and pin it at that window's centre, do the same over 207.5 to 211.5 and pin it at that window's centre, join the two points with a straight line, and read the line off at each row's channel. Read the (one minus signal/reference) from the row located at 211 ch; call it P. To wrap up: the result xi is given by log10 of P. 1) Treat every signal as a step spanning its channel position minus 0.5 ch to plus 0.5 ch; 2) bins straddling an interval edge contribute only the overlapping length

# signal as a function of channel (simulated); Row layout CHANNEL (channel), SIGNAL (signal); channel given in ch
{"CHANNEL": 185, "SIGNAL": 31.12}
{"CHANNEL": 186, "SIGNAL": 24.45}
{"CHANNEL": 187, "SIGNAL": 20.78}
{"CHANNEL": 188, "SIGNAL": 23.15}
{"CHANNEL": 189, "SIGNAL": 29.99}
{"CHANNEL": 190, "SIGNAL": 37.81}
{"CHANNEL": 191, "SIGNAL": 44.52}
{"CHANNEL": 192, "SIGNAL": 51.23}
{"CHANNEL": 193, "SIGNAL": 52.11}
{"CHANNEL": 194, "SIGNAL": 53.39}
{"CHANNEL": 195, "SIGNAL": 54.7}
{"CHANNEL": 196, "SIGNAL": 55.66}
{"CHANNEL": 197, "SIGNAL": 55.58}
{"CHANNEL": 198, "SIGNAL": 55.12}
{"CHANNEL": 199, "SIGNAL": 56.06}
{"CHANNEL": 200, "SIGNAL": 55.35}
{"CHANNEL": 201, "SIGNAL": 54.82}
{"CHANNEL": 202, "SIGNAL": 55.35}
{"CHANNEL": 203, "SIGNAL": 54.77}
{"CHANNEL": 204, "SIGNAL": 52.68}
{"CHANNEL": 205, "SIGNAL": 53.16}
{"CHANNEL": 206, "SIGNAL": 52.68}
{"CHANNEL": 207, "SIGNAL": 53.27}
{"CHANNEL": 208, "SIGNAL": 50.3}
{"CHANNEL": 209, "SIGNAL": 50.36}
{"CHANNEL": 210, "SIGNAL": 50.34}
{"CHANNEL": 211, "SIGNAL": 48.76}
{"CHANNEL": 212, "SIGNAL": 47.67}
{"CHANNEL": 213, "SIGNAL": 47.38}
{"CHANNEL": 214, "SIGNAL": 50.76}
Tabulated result -1.37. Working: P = 0.04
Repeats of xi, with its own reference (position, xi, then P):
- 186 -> -0.53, 0.30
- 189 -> -0.74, 0.18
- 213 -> -1.03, 0.09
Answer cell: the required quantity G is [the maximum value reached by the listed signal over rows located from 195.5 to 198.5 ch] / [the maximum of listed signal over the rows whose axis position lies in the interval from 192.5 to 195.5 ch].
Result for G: 1.02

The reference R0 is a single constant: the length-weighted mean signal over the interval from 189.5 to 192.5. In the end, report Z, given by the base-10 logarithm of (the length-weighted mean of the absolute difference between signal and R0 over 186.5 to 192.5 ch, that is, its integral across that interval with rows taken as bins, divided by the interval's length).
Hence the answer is 1.09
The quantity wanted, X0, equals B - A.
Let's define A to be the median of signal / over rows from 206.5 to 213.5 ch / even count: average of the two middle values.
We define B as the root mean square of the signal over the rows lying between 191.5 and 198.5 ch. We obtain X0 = 4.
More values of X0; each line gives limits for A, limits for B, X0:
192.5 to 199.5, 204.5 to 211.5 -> -4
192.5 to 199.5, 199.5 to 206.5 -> -1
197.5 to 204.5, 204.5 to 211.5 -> -4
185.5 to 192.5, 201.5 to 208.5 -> 23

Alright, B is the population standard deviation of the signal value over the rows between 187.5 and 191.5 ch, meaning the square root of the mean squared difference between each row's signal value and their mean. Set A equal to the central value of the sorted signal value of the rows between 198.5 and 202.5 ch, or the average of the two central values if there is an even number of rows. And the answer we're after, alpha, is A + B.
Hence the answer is 63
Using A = 55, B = 8.0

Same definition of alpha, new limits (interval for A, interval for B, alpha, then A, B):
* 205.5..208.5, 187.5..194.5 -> 64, 53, 11.0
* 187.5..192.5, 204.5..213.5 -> 40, 38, 2.1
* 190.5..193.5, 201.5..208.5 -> 53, 51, 1.5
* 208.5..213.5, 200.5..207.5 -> 50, 49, 1.0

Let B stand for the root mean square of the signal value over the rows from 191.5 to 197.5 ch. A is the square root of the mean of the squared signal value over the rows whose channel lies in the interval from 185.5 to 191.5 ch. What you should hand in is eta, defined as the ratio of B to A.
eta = 1.7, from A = 31.3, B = 53.8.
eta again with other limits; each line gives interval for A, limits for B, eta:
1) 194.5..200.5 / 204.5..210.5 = 0.9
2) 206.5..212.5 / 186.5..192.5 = 0.7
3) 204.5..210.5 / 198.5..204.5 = 1.1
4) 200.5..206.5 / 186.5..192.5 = 0.7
